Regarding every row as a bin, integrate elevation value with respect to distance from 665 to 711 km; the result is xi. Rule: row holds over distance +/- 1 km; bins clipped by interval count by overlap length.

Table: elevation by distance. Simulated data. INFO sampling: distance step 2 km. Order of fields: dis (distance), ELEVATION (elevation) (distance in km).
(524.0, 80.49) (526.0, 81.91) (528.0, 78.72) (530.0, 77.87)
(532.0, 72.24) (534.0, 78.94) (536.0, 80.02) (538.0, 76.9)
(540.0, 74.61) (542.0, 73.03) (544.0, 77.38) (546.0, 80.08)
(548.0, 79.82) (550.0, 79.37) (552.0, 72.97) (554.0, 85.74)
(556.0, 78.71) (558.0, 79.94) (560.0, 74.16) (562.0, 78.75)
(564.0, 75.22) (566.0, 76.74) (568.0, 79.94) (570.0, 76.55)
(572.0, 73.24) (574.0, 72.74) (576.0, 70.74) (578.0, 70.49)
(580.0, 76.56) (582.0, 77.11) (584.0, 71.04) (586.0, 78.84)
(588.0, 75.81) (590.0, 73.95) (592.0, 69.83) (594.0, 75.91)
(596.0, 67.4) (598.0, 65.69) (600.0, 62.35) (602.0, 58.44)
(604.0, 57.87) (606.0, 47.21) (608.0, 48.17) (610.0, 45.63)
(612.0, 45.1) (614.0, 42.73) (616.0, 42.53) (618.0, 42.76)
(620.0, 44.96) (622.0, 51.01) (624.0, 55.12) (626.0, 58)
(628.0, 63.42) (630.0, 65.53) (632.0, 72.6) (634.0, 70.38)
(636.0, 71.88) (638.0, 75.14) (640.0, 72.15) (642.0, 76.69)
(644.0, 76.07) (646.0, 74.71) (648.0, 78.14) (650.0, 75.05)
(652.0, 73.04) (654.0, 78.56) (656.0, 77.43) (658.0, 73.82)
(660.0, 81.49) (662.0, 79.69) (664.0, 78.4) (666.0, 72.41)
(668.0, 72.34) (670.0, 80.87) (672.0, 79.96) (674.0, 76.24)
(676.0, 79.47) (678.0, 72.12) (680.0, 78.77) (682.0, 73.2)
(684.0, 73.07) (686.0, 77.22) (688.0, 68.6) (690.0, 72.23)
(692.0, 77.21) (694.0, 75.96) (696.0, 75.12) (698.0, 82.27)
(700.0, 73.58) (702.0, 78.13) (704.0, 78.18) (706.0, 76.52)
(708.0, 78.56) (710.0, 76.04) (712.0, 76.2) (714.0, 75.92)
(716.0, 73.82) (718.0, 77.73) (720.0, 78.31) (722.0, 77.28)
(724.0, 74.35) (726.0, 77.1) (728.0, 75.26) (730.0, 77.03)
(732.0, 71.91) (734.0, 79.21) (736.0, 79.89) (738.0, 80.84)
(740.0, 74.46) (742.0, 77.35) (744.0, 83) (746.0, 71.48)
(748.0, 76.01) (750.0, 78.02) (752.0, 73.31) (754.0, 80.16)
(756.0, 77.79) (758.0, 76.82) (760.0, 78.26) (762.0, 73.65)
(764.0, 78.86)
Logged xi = 3496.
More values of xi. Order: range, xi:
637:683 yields 3512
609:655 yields 2902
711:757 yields 3533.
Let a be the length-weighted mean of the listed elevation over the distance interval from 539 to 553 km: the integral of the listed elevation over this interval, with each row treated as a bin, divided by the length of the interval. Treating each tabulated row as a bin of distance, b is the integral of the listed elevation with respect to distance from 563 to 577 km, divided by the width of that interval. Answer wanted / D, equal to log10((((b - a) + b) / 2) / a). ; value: -0.32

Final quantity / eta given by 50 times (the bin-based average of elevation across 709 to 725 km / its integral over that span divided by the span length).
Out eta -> 3810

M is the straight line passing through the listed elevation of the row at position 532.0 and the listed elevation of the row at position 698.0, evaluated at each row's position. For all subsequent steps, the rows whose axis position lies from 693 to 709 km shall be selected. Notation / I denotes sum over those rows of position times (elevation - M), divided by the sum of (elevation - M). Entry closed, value 700.8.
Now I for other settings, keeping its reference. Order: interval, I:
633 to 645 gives 637.8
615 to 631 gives 621.5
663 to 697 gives 682.5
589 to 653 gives 616.4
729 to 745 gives 736.1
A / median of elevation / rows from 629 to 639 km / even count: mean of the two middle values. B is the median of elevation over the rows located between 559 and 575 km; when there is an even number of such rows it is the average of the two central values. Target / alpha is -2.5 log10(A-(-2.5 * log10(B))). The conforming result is -4.71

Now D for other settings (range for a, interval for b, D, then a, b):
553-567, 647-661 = -0.32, 78.5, 76.8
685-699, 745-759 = -0.29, 75.5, 76.2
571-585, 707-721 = -0.26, 73.1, 76.7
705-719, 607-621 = -1.08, 76.4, 44.6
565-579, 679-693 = -0.30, 74.3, 74.3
